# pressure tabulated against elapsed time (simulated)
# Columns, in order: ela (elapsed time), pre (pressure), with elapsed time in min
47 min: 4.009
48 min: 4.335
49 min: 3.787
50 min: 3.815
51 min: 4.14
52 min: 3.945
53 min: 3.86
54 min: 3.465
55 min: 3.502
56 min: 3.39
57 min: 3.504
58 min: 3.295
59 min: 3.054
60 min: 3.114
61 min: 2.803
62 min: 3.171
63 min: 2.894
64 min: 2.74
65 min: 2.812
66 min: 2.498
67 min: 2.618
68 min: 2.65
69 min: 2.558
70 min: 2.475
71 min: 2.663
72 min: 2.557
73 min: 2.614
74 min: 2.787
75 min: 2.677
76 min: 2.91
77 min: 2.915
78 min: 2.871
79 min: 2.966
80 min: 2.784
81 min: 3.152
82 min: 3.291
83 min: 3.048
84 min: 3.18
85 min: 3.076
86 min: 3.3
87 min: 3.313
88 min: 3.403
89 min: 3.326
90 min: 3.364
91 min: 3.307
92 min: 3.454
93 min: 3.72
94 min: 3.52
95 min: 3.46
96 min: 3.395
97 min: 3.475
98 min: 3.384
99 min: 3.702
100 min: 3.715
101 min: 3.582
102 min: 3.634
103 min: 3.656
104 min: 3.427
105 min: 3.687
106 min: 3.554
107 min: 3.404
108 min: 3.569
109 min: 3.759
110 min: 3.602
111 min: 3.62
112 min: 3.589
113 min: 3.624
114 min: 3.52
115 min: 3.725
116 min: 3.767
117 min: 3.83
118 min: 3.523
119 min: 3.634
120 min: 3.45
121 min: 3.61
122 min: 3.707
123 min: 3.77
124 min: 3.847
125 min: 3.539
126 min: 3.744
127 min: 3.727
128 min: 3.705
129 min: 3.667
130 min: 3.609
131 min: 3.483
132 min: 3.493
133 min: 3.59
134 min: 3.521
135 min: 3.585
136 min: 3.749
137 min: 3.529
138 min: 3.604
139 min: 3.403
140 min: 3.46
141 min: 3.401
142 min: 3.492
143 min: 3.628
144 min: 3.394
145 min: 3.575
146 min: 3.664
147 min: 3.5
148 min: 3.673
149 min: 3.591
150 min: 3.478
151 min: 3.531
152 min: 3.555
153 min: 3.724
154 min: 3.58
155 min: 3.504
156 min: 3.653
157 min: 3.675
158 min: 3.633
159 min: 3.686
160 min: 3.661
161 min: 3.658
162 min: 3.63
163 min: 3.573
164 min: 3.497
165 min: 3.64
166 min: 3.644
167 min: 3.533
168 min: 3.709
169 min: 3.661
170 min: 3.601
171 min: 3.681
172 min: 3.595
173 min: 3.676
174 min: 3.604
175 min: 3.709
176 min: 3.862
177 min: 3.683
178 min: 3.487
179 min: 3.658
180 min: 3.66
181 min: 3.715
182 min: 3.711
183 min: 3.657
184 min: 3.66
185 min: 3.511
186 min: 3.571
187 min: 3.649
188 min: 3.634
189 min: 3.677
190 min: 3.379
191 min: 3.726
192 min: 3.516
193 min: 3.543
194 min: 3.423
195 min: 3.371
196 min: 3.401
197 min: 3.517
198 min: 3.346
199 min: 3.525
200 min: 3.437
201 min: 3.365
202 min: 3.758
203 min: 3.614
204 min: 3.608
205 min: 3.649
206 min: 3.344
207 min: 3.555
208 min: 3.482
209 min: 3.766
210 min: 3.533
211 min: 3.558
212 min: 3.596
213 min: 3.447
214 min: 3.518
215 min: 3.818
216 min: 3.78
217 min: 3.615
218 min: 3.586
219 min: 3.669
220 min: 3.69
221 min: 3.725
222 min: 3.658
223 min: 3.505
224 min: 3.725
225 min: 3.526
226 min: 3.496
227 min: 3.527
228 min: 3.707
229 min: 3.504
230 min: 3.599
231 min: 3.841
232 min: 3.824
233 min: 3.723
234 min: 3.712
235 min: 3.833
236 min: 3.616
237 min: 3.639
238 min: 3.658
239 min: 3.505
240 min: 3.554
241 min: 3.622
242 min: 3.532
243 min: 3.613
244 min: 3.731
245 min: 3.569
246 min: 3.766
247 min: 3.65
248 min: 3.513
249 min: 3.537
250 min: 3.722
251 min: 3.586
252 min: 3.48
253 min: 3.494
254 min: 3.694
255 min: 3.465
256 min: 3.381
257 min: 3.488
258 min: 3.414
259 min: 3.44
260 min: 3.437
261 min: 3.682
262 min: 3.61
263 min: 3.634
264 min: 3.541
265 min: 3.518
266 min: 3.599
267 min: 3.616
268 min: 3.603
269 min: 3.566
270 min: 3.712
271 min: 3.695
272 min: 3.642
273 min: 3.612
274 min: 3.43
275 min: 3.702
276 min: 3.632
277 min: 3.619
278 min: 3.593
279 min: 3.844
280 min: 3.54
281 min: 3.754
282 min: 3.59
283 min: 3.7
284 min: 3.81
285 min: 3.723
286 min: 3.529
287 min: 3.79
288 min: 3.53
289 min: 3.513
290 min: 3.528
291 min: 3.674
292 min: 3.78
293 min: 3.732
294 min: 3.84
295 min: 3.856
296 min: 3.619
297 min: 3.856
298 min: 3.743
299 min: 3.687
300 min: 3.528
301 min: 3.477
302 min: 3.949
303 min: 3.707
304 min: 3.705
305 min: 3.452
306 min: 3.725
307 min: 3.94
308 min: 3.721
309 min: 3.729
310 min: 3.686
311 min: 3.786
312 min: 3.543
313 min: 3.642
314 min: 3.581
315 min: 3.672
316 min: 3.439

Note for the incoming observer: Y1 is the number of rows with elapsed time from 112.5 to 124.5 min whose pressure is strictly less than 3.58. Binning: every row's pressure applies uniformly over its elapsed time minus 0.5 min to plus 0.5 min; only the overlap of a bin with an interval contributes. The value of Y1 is 3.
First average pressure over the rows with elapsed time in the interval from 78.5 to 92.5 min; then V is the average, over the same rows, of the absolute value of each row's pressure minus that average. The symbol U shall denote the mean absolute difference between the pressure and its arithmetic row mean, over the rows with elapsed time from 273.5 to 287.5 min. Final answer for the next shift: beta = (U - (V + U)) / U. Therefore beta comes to -1.5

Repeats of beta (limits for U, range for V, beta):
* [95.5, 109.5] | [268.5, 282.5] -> -0.7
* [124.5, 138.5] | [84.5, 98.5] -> -1.3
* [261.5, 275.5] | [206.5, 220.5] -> -1.7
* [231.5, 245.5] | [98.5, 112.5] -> -0.9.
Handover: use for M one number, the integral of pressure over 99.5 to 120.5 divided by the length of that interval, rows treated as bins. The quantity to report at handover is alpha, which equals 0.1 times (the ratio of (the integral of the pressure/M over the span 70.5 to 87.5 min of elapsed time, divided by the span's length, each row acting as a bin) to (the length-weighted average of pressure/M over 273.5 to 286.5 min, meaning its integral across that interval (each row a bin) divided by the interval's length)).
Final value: 0.081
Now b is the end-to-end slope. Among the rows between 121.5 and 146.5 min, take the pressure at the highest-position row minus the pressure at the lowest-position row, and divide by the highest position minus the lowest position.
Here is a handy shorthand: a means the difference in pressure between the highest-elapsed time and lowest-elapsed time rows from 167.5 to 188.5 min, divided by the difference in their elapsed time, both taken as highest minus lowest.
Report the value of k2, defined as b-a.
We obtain 0.002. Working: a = -0.004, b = -0.002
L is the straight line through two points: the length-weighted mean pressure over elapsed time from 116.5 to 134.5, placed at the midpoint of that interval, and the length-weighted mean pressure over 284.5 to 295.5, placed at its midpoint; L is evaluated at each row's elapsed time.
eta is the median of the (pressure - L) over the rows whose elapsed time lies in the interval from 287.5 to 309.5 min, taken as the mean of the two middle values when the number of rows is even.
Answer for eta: 0.03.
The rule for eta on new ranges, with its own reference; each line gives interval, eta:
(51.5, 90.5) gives -0.58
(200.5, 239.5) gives -0.05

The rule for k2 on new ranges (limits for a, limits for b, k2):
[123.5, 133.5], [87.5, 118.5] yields 0.033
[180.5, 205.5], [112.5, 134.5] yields -0.002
